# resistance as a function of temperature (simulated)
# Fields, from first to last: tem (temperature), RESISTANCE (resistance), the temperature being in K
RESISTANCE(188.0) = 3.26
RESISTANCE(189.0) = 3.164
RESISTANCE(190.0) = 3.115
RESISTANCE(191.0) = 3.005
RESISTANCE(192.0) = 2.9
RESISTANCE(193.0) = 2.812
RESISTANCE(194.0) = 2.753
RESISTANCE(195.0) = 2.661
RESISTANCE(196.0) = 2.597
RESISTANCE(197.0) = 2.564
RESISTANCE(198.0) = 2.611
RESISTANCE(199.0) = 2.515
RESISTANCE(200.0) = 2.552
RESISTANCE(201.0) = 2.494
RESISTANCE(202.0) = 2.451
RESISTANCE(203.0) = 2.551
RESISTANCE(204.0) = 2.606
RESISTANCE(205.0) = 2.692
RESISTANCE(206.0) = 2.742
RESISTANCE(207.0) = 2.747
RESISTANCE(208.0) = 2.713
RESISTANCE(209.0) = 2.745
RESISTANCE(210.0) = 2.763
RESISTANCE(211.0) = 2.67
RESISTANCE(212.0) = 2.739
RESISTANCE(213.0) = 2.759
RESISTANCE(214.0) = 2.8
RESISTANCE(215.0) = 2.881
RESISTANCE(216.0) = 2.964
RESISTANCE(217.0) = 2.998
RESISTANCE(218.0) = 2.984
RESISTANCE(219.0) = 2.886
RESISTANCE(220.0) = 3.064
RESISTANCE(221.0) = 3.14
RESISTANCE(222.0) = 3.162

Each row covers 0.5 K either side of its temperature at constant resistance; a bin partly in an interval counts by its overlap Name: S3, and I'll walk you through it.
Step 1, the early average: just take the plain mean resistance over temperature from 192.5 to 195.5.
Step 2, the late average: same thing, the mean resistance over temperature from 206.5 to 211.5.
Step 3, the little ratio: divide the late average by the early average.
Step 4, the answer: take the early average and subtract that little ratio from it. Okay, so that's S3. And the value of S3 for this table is 1.75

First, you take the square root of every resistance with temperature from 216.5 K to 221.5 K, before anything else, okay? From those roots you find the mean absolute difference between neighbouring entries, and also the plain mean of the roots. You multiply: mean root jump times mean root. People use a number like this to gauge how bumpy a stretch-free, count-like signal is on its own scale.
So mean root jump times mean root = 0.046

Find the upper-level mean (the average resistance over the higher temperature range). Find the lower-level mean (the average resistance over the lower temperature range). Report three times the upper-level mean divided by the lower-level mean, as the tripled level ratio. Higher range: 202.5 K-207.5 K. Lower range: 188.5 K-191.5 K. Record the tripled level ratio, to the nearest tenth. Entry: 2.6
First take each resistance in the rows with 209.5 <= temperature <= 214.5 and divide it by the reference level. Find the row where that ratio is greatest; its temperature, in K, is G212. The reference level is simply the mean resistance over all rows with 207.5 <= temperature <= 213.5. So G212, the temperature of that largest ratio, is 214.0 K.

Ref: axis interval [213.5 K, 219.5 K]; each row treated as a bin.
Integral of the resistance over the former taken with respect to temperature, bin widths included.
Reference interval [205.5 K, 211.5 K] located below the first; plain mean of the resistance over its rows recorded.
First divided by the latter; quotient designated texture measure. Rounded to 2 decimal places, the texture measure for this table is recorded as 6.42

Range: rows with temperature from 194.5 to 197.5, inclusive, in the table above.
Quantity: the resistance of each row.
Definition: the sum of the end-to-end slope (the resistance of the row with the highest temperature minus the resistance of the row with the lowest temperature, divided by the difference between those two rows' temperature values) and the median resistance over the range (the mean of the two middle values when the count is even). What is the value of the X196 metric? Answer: 2.55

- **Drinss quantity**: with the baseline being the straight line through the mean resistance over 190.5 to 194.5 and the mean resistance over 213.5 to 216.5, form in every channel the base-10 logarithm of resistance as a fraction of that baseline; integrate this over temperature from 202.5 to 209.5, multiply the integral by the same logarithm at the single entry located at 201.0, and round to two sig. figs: 0.013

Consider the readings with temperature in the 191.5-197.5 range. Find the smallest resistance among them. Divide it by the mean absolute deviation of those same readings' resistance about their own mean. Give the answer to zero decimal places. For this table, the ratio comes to 24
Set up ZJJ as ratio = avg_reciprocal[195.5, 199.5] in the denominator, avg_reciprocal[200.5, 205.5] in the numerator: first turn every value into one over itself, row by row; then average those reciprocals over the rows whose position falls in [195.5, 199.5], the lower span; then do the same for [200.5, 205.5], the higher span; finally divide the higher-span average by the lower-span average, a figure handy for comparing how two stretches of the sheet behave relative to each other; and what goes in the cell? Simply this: 1.01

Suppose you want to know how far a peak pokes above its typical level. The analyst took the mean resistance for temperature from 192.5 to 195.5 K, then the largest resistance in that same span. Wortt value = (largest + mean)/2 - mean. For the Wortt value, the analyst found 0.035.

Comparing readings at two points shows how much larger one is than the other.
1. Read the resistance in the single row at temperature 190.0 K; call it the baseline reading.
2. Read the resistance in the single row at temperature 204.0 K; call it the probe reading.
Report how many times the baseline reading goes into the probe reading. 0.84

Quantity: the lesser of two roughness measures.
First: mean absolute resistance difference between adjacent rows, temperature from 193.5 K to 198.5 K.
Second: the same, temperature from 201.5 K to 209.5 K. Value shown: 0.052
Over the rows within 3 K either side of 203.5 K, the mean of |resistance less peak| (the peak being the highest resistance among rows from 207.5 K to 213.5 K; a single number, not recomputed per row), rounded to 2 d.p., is 0.17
